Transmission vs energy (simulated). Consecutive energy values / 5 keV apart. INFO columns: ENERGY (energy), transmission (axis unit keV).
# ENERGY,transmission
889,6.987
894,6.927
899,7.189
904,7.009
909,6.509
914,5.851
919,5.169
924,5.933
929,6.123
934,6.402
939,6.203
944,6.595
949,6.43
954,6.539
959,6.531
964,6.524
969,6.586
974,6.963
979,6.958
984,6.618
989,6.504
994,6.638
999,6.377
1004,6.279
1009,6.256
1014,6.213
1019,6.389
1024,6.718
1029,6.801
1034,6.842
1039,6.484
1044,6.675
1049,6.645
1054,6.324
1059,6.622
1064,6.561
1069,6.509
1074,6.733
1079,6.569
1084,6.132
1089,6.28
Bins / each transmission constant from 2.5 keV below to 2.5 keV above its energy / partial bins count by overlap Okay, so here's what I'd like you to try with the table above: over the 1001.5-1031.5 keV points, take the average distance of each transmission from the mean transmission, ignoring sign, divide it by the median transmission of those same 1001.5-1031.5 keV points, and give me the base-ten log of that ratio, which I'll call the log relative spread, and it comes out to -1.5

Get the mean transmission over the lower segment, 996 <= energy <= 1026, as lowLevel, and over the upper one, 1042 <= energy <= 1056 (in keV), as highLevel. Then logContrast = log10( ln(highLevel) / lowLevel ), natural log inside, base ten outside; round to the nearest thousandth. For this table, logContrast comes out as -0.530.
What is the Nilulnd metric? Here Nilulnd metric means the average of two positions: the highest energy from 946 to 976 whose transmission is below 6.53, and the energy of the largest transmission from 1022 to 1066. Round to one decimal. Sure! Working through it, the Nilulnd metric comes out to 999.0 keV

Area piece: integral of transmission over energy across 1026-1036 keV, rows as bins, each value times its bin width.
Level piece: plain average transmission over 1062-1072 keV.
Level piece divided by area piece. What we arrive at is 0.096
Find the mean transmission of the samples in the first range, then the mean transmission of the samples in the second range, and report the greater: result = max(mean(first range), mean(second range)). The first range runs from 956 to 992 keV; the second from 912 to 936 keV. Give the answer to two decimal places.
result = 6.67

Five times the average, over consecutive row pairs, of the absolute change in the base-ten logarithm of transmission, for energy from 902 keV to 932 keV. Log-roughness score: 0.21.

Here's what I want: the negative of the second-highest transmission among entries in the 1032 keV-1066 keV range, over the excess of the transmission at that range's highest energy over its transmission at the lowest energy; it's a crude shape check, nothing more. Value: 24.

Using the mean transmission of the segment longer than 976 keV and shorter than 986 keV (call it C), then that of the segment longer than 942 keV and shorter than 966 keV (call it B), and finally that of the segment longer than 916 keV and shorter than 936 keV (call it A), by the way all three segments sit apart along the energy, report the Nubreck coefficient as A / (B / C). 6.15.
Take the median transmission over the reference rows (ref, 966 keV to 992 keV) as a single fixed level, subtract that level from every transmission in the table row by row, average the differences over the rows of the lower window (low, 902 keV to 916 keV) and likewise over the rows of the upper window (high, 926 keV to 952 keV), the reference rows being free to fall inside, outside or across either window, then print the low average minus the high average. 0.11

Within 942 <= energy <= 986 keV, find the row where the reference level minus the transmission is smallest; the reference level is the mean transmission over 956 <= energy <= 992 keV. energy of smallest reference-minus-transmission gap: 974 keV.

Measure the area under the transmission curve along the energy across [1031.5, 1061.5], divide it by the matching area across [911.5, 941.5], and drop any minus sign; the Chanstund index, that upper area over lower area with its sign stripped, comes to 1.11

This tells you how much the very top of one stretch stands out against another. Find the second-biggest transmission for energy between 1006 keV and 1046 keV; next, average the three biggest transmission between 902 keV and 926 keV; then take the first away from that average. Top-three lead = -0.32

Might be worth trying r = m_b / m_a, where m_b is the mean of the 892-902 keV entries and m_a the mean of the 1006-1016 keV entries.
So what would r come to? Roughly 1.13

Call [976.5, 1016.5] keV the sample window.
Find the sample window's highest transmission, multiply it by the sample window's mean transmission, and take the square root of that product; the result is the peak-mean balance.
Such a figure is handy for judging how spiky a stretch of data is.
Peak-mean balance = 6.71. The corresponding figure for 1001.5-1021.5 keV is 6.34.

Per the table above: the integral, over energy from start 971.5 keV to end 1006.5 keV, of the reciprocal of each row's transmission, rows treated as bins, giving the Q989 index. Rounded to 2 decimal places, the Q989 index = 5.29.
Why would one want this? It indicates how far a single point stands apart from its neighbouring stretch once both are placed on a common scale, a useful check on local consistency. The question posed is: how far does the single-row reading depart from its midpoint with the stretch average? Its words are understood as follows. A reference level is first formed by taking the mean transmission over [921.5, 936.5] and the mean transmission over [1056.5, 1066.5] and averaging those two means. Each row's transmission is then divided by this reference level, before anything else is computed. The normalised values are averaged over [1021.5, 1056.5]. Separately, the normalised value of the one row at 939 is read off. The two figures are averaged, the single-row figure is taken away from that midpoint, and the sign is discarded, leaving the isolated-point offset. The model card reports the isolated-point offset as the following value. 0.034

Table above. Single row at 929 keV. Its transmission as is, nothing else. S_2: 6.123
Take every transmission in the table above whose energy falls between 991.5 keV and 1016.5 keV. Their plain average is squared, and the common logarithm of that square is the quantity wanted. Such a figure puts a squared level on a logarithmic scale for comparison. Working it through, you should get 1.61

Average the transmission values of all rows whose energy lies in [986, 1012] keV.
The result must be 6.41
